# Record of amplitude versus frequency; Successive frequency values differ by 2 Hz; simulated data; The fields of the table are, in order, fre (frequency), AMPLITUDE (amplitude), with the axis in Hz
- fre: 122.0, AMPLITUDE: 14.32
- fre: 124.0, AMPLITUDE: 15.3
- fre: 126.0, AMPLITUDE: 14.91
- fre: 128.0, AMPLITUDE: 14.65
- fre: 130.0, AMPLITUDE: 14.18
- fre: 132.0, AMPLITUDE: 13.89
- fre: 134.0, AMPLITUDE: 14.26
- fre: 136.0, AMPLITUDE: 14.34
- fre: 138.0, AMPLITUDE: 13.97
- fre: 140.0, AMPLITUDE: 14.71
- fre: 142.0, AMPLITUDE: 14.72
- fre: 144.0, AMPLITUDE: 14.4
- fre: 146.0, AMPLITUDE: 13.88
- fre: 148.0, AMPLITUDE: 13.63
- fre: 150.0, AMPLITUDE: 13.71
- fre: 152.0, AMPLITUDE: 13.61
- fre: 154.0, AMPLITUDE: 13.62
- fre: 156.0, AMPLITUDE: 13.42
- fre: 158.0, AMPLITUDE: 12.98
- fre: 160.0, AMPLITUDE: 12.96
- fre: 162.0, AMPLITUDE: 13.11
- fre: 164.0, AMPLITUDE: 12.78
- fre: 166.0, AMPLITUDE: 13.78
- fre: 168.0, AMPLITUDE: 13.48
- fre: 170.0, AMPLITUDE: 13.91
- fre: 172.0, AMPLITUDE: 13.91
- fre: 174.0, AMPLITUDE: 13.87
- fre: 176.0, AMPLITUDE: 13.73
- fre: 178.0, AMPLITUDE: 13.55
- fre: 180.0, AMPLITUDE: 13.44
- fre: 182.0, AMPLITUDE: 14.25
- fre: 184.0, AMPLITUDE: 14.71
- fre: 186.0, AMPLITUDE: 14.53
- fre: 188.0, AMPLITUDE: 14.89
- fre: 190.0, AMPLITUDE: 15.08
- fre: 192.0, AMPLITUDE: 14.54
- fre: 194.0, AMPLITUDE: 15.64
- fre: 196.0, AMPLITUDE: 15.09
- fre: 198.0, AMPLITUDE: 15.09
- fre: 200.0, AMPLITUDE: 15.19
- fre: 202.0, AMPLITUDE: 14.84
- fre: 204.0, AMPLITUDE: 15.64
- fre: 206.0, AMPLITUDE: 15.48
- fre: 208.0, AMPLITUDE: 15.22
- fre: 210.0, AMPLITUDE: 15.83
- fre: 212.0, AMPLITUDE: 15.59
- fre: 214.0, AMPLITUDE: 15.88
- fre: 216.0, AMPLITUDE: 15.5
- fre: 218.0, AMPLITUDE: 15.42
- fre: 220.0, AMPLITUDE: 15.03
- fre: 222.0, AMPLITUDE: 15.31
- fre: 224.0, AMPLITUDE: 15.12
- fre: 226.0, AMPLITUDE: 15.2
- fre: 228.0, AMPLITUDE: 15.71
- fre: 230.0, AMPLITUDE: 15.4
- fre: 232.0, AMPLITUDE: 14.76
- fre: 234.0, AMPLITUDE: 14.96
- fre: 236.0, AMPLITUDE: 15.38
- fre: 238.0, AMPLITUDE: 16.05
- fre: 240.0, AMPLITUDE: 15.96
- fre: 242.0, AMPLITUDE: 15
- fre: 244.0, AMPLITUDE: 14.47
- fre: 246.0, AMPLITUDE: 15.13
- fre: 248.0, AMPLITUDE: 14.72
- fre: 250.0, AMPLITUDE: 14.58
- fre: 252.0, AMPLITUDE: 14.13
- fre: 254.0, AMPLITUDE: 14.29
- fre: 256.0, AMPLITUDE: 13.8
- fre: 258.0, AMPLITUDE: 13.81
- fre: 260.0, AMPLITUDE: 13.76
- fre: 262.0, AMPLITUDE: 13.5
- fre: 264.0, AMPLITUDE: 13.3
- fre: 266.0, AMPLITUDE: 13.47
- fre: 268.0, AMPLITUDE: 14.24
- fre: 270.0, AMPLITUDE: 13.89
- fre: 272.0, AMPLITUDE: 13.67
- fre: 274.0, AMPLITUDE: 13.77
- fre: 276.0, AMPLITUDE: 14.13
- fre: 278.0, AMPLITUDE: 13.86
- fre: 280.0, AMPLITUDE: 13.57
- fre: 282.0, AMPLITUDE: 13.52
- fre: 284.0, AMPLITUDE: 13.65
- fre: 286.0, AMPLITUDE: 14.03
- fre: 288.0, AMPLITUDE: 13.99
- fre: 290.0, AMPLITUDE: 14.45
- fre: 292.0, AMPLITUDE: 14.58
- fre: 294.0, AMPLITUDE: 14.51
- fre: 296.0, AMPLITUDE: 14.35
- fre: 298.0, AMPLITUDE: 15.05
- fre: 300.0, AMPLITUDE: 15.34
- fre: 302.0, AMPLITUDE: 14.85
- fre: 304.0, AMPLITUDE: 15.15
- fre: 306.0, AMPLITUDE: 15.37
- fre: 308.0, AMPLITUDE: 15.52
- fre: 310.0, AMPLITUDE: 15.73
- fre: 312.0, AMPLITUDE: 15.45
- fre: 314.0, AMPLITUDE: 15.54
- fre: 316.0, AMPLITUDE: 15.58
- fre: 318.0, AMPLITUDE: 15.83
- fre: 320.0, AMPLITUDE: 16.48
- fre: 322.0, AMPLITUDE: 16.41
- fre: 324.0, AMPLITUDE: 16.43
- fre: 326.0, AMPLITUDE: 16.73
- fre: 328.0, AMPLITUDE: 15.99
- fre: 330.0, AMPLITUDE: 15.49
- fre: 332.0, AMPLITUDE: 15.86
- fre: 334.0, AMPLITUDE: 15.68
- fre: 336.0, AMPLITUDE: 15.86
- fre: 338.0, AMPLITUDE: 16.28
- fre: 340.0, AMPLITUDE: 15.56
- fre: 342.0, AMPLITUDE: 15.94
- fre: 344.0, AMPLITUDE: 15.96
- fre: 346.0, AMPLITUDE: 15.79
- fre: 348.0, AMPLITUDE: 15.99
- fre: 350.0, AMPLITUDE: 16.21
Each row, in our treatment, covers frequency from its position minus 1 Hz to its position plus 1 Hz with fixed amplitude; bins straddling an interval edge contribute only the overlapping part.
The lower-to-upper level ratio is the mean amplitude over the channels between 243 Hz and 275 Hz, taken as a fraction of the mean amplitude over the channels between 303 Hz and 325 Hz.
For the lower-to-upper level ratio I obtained 0.89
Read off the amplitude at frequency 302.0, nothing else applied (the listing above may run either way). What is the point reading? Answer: 14.85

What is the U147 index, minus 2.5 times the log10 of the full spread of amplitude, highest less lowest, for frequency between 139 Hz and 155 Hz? -0.11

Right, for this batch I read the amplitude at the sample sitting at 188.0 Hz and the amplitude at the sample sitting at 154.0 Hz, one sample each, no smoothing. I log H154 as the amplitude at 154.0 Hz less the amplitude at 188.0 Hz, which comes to -1.3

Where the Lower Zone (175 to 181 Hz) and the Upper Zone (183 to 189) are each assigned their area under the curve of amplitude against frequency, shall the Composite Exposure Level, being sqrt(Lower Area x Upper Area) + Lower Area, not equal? 166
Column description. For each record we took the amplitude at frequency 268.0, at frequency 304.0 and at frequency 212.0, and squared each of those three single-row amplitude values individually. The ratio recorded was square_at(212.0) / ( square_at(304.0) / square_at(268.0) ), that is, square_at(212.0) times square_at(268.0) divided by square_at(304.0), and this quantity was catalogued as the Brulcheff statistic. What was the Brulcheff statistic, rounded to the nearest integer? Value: 215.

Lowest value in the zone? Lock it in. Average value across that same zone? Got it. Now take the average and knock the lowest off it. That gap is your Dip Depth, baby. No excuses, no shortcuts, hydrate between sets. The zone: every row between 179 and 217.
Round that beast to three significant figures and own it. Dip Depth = 1.64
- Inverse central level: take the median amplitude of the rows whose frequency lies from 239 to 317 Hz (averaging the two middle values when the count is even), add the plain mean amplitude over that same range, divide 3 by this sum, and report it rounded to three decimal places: 0.104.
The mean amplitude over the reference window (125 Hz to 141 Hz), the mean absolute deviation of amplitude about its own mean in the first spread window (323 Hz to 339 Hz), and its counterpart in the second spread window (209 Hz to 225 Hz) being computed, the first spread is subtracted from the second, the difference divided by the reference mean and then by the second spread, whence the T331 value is -0.026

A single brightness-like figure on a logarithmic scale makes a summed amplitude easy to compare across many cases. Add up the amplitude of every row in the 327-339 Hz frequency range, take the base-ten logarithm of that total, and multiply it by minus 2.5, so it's -4.95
